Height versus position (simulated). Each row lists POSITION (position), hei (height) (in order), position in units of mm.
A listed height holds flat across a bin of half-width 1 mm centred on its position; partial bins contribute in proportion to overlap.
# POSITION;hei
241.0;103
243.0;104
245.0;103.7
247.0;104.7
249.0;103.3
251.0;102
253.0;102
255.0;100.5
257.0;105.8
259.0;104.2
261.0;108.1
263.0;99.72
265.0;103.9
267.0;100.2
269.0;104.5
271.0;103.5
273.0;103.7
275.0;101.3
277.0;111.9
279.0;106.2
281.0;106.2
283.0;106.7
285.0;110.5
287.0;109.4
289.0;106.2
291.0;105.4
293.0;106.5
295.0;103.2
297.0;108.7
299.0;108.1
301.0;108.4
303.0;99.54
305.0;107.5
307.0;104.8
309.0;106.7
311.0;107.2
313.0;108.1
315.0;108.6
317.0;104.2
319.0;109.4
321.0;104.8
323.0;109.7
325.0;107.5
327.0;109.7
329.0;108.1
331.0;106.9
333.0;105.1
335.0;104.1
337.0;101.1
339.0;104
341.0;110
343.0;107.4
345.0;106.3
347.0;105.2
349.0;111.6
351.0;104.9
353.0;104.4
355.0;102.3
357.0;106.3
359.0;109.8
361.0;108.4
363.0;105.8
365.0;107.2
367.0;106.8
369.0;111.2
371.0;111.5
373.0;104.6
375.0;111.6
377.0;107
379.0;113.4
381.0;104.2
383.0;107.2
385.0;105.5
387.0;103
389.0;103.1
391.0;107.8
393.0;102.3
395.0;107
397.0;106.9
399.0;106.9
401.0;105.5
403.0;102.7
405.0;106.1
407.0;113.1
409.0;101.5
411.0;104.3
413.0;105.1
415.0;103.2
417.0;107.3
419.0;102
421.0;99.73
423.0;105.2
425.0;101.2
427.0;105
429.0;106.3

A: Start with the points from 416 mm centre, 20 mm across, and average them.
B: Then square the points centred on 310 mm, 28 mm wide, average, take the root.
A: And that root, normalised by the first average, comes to 1.03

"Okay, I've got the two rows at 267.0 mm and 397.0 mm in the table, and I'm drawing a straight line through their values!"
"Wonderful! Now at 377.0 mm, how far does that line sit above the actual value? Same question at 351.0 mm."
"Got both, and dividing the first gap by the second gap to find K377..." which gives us 3.0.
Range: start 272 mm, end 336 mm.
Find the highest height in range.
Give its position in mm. 277.0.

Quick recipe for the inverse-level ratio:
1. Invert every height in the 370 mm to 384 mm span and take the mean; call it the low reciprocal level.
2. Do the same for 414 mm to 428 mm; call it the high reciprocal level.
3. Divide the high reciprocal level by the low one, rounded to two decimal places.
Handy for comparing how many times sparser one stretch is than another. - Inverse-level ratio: 1.05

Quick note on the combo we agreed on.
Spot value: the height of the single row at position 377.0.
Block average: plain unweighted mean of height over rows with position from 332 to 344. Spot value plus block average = 212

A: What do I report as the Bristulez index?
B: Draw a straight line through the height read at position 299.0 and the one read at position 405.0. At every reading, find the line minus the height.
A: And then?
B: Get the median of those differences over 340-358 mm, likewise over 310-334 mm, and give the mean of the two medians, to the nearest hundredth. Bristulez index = 0.43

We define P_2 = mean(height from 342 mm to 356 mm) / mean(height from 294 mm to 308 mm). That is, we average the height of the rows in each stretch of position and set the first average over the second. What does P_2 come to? 1.00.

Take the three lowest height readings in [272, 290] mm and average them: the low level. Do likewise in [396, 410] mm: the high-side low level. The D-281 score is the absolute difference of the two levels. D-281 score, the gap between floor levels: 0.50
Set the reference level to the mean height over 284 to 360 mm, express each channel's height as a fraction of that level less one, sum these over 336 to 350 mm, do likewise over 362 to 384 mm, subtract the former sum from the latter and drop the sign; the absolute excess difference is 0.17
